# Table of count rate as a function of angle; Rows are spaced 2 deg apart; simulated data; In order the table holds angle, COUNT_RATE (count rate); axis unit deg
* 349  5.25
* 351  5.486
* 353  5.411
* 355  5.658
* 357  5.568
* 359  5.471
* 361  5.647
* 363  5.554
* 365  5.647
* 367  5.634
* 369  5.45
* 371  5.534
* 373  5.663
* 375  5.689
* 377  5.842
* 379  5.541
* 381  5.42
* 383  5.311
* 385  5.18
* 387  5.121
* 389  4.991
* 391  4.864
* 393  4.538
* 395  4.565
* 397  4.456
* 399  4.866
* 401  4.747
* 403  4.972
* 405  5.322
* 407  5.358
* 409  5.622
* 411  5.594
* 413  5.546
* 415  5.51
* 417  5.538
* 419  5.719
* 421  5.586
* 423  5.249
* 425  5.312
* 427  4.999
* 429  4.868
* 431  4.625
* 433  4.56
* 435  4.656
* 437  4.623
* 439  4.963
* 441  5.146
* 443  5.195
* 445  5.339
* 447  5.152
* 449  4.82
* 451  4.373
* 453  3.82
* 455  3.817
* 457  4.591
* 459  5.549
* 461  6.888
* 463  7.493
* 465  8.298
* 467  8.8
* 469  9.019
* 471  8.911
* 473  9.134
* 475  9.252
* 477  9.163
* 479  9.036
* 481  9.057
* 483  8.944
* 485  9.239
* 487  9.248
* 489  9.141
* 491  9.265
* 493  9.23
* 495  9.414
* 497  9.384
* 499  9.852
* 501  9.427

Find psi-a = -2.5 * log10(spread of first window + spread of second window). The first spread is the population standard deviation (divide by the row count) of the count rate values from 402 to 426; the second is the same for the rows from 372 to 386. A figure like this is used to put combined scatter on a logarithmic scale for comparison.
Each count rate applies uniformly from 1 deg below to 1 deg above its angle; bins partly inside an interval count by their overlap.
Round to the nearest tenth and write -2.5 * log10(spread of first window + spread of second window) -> 1.0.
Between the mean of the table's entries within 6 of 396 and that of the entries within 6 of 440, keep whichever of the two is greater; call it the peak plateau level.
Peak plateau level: 5.0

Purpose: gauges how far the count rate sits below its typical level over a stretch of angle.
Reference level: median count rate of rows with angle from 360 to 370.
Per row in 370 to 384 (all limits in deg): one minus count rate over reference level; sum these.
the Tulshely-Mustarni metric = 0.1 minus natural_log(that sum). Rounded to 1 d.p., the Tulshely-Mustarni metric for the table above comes 2.7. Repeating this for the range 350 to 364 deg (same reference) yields 2.3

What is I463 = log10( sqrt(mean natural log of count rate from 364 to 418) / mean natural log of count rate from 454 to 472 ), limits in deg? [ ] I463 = -0.17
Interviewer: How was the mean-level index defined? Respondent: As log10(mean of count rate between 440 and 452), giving 0.699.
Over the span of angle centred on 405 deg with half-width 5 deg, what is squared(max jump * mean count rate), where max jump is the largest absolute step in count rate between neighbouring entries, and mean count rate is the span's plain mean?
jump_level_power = 3.3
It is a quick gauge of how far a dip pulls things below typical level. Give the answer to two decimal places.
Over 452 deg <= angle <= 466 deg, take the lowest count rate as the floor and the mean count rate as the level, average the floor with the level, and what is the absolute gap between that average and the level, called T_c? 0.98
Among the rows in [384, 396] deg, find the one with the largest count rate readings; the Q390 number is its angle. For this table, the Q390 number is 385 deg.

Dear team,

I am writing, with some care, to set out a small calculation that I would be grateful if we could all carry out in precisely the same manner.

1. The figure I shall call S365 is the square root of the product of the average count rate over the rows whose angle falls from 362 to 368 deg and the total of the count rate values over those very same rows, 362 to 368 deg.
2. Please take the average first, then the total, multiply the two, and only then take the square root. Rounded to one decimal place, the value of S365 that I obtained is 9.7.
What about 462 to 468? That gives 14.2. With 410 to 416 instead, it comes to 9.6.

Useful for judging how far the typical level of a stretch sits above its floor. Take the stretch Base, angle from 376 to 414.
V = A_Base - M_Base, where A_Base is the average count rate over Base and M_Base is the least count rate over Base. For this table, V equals 0.7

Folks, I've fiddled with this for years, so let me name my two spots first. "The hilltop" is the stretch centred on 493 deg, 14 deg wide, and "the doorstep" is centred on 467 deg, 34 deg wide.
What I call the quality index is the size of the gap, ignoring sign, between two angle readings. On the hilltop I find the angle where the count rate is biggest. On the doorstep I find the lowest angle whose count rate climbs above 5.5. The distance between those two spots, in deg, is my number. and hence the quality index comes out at 40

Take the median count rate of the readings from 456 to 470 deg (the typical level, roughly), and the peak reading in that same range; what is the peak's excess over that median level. 1.5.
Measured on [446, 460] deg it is 1.0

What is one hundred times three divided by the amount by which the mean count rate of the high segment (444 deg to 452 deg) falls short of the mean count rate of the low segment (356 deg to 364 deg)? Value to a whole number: 469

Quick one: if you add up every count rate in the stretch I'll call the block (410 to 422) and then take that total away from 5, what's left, -28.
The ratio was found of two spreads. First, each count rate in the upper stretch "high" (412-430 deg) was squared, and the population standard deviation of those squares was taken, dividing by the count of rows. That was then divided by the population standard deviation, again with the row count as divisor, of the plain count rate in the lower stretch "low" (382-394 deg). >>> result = 11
